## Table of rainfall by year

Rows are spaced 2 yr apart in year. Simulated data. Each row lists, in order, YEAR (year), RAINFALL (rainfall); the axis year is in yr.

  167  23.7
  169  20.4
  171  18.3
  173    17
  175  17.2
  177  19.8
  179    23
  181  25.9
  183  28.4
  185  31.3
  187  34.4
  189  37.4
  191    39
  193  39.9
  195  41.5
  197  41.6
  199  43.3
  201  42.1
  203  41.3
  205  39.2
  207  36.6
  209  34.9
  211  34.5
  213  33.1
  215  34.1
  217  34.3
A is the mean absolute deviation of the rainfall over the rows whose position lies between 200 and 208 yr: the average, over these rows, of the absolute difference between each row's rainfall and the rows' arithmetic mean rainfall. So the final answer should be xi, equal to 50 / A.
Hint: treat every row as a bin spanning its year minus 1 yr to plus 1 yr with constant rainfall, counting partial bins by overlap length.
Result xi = 26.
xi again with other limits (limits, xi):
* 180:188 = 18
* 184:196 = 17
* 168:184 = 15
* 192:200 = 57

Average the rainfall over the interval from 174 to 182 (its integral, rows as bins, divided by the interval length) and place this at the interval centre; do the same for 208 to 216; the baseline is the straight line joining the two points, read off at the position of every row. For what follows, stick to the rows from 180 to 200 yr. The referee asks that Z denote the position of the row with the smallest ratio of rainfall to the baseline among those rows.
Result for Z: 181 yr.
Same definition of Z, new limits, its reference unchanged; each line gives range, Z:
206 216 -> 213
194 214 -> 213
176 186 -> 177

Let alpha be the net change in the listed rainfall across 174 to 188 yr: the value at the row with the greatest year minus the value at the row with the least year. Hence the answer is 17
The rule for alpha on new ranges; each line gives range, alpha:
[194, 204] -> 0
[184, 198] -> 10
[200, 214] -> -9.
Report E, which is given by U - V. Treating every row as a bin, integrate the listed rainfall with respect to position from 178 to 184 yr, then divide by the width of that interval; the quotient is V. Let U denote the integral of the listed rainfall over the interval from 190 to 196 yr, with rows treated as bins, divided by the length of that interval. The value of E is 14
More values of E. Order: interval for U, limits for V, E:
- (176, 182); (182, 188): -8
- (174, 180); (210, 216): -14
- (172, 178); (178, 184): -8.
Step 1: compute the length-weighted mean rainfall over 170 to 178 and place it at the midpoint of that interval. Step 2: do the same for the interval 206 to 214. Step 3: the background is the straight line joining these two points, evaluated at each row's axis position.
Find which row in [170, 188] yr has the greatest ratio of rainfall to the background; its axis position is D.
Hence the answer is 187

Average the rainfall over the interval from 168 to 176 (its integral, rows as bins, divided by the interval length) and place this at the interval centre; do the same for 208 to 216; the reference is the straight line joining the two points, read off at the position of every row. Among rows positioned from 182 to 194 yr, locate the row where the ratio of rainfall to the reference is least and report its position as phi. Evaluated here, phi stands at 183 yr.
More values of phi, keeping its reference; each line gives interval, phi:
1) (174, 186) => 175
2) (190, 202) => 201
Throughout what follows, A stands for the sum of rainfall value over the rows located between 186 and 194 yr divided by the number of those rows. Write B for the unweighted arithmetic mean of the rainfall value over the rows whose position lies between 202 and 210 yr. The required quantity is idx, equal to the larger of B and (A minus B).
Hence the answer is 38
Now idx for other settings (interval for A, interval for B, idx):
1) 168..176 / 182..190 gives 33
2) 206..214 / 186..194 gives 38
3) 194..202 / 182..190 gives 33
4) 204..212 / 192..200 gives 42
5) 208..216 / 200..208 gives 40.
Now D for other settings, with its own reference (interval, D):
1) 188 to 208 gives 191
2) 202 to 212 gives 203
